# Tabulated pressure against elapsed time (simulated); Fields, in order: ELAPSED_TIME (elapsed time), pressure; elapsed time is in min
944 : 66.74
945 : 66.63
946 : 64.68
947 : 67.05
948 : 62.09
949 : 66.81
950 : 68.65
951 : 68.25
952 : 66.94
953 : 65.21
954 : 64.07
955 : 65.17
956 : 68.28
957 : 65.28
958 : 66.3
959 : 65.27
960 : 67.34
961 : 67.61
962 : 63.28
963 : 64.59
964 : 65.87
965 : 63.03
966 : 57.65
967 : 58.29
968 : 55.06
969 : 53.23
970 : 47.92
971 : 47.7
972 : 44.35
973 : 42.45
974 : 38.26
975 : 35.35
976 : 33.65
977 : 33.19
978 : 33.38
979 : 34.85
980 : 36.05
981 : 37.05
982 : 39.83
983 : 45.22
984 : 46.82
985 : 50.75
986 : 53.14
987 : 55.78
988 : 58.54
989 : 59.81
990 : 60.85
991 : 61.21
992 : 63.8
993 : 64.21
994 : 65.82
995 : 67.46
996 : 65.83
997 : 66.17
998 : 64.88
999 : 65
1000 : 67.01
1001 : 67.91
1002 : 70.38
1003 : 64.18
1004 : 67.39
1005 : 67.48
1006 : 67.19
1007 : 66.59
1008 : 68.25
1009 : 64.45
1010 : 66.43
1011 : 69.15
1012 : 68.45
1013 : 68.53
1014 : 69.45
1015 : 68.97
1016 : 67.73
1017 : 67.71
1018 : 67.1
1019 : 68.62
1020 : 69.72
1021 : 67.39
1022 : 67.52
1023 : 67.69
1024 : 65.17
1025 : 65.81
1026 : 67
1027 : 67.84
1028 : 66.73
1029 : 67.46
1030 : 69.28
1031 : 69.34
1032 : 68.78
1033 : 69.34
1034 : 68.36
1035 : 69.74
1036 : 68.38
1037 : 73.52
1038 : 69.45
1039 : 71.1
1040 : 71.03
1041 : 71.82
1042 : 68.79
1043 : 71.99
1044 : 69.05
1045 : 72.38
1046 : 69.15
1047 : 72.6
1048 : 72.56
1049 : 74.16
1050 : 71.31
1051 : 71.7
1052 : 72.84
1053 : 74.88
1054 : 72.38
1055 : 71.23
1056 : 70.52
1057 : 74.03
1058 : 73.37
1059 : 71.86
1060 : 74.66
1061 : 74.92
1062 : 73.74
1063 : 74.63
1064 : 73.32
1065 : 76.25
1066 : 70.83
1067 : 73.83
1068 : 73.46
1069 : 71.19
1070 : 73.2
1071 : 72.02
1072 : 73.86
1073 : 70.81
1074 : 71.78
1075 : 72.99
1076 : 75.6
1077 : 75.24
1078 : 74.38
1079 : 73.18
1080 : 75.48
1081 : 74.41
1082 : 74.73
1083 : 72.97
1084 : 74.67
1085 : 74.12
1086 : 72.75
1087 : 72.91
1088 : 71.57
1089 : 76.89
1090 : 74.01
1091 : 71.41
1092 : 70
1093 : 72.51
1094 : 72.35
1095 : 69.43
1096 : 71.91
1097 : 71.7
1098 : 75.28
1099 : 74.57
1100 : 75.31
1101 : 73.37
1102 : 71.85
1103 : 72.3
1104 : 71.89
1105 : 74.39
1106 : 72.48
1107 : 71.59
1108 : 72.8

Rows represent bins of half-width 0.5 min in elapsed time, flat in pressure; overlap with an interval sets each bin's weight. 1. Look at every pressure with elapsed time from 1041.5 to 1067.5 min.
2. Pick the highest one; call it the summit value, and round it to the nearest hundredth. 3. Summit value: 76.25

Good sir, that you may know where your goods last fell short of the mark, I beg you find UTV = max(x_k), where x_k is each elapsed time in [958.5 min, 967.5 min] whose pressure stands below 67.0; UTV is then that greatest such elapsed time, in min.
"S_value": 967 min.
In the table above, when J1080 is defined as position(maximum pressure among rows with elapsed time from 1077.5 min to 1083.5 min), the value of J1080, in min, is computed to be 1080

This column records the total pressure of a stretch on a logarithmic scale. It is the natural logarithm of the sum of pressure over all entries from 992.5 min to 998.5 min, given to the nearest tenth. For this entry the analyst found 6.0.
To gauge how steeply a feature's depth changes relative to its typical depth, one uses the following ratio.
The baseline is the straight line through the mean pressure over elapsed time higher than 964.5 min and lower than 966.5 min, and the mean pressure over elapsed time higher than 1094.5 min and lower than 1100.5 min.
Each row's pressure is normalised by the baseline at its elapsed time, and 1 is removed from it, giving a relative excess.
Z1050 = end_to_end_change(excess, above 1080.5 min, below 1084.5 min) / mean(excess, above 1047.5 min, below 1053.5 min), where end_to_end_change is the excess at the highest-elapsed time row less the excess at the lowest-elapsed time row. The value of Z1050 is -0.01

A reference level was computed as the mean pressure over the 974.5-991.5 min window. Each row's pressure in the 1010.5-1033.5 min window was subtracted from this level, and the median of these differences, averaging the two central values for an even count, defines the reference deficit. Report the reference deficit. -22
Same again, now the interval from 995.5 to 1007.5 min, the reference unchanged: -21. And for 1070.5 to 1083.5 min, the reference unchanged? -28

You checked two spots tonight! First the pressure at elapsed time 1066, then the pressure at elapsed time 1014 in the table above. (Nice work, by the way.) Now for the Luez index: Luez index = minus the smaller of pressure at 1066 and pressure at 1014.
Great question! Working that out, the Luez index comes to -69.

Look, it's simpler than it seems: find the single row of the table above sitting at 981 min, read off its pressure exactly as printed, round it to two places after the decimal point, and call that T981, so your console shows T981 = 37.05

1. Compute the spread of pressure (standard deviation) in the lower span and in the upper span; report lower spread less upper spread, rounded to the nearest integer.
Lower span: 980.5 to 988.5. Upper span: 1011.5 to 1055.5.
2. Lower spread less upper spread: 5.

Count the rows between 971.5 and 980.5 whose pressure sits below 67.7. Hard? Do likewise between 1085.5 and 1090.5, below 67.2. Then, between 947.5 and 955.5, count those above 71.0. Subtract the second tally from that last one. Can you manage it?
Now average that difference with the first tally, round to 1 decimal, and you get 4.5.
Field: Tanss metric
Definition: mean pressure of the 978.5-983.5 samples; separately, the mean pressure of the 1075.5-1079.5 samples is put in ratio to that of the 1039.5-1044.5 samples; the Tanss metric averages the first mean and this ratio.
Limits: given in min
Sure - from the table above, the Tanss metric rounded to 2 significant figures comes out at 20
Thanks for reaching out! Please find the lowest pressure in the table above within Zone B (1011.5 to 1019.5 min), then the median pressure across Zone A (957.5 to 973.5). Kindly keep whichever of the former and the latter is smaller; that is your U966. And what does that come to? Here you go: 61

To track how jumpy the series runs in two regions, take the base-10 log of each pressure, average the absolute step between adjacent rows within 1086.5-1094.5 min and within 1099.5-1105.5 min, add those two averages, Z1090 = 0.022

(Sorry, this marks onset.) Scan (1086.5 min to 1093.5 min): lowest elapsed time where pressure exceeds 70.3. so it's 1087 min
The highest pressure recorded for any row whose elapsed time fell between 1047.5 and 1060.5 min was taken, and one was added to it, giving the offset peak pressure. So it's 75.9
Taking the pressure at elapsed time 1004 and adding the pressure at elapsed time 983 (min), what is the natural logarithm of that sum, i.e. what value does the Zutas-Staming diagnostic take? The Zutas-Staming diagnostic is 4.72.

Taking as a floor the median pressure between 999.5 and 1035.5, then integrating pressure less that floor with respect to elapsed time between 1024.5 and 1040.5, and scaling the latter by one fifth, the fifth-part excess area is 4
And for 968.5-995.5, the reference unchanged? -104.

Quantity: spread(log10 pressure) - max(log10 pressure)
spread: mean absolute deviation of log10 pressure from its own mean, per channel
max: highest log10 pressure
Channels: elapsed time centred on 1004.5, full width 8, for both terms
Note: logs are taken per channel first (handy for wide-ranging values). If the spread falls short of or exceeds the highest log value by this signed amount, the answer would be -1.84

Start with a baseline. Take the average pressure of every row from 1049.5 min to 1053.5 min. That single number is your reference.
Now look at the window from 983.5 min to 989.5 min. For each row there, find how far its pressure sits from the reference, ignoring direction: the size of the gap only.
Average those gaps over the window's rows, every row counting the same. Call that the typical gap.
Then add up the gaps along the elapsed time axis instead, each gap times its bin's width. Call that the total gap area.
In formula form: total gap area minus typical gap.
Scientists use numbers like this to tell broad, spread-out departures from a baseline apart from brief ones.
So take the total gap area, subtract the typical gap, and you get 93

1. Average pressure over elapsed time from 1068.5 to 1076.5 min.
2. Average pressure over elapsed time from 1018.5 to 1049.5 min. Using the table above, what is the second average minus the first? -3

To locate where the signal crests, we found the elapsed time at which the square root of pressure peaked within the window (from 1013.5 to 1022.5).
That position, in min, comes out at 1020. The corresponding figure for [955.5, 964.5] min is 956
